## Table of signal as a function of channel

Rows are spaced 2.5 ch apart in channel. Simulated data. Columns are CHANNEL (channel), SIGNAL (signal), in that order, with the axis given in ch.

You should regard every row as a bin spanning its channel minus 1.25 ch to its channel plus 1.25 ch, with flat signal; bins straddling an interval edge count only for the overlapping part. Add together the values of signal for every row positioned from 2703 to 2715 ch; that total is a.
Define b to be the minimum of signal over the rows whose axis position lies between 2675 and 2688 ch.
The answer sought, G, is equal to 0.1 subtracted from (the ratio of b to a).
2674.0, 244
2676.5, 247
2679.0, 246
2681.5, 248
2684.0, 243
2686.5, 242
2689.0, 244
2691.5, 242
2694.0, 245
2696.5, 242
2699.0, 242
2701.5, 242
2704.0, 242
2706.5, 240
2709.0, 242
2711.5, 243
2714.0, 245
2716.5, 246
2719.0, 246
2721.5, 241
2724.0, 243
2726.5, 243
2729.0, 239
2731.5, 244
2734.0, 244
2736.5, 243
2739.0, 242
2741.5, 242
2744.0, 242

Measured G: 0.100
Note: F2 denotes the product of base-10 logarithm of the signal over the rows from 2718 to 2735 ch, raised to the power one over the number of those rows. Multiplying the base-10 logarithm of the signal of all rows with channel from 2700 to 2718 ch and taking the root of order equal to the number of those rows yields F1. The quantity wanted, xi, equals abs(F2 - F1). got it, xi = 0.000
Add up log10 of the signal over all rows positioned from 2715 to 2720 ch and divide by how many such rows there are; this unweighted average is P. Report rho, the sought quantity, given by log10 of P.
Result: 0.379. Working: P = 2.39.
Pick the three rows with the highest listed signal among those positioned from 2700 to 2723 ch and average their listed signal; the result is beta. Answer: 246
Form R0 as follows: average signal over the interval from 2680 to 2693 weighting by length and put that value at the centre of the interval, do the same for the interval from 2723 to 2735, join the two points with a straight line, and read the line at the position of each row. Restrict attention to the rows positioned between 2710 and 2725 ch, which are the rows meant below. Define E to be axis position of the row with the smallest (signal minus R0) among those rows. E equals 2721.5 ch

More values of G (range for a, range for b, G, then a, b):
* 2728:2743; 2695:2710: 0.065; 1454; 240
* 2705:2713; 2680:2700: 0.234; 725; 242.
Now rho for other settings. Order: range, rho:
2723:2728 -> 0.378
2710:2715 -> 0.378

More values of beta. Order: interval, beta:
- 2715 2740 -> 245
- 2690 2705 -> 243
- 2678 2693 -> 246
